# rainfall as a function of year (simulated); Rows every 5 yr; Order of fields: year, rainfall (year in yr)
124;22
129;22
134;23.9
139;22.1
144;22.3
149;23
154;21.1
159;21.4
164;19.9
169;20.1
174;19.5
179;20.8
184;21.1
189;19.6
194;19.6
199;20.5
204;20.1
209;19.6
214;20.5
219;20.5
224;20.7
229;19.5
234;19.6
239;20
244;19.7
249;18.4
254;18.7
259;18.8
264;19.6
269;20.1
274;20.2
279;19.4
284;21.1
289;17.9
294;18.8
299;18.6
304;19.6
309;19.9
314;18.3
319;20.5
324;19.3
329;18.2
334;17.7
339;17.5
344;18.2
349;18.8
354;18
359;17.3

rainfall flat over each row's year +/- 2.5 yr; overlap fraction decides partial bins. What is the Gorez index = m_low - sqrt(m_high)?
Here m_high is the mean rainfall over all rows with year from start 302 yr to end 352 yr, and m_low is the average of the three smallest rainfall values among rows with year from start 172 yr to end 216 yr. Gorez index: 15.2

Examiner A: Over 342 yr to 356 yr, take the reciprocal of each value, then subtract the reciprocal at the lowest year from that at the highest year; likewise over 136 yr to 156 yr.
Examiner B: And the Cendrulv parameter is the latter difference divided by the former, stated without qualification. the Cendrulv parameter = 3.5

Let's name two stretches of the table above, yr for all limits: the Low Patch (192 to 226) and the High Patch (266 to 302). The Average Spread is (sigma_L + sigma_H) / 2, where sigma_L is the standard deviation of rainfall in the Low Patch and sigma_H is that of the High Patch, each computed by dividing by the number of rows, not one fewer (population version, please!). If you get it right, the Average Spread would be 0.72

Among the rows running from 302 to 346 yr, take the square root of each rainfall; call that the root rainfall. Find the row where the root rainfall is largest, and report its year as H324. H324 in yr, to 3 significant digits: 319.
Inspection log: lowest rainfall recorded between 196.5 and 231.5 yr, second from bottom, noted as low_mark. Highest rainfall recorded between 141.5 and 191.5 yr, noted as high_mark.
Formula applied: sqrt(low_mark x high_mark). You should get 21.2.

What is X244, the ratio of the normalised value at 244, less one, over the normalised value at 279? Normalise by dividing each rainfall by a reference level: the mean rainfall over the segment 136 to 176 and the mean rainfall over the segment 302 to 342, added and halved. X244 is -0.02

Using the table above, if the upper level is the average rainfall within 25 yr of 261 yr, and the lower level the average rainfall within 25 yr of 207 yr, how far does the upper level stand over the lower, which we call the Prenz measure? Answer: -0.57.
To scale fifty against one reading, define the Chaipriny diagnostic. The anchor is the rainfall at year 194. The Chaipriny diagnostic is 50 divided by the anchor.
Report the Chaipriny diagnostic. 2.55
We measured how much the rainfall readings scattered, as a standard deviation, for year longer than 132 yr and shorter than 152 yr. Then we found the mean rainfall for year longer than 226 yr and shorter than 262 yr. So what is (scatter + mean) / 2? 10.0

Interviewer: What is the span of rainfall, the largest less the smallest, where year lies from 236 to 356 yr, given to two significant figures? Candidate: 3.6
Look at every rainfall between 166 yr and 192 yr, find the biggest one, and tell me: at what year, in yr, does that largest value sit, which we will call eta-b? 184 yr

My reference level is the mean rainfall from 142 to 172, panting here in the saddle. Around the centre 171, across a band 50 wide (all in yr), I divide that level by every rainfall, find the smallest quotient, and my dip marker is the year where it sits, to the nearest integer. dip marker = 149 yr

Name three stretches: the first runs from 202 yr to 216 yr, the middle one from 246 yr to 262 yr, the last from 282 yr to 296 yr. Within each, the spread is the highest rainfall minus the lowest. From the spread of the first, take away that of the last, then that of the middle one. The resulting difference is -2.7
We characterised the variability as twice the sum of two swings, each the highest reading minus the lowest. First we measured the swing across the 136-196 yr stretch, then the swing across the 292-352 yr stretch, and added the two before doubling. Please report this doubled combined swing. 13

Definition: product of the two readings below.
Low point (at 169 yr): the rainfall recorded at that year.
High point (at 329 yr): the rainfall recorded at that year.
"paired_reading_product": 366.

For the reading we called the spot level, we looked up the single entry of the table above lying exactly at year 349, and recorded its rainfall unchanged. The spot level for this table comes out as 18.8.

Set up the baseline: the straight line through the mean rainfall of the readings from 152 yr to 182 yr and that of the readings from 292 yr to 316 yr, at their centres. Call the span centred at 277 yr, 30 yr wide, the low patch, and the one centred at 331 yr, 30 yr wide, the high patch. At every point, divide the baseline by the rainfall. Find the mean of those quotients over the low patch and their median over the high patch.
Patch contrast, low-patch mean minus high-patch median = -0.045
